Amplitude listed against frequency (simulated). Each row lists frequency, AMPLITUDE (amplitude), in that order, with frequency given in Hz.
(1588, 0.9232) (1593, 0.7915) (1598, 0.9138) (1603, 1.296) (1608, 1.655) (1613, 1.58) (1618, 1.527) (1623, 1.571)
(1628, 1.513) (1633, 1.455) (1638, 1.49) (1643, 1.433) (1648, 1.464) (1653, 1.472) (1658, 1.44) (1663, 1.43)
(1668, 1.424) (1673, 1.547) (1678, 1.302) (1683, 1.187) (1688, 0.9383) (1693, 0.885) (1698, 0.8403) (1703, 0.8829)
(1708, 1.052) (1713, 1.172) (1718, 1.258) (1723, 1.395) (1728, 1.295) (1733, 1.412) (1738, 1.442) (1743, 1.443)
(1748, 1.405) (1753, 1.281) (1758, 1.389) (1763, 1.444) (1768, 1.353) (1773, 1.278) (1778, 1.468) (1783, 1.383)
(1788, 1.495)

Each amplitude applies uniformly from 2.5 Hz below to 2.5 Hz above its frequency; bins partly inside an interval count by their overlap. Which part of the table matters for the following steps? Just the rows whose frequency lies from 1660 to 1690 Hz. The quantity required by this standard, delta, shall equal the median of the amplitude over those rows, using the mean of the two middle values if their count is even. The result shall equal 1.36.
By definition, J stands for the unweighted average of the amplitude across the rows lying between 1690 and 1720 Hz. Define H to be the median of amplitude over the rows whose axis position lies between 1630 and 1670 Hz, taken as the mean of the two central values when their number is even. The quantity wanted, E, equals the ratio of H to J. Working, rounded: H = 1.45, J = 1.02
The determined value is 1.43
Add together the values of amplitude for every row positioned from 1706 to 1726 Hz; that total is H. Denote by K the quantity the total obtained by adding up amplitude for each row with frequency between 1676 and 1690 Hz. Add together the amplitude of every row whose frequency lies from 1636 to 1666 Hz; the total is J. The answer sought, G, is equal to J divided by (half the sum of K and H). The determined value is 2.10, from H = 4.9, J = 8.7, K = 3.4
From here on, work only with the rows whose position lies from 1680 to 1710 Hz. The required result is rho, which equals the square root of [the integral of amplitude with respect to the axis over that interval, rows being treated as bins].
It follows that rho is 5.39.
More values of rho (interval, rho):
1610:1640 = 6.76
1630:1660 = 6.62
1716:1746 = 6.43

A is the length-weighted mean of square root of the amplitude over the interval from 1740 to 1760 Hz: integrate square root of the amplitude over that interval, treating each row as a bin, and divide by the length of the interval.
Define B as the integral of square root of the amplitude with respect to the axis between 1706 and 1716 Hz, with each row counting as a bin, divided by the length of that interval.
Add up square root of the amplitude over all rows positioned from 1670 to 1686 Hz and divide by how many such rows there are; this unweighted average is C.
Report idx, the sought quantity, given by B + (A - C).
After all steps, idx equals 1.08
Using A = 1.17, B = 1.059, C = 1.16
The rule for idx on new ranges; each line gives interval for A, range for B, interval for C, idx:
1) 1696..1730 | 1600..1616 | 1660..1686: 1.11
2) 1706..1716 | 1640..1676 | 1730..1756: 1.08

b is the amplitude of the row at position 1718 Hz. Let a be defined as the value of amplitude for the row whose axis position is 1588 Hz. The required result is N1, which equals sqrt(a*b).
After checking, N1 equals 1.1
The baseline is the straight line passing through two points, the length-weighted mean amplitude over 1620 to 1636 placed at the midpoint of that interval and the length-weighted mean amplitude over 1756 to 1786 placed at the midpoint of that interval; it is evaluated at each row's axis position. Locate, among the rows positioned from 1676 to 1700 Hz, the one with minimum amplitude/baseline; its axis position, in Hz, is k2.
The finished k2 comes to 1698 Hz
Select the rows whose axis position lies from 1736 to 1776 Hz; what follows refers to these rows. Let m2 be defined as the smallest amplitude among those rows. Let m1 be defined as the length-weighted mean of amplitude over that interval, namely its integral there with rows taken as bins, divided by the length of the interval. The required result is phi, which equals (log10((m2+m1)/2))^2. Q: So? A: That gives 0.015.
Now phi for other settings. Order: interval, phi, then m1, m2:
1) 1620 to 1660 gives 0.027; 1.48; 1.433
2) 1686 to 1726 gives 0.001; 1.06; 0.8403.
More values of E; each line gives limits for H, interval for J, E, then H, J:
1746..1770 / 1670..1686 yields 1.03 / 1.39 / 1.35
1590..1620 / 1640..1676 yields 0.97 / 1.41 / 1.46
